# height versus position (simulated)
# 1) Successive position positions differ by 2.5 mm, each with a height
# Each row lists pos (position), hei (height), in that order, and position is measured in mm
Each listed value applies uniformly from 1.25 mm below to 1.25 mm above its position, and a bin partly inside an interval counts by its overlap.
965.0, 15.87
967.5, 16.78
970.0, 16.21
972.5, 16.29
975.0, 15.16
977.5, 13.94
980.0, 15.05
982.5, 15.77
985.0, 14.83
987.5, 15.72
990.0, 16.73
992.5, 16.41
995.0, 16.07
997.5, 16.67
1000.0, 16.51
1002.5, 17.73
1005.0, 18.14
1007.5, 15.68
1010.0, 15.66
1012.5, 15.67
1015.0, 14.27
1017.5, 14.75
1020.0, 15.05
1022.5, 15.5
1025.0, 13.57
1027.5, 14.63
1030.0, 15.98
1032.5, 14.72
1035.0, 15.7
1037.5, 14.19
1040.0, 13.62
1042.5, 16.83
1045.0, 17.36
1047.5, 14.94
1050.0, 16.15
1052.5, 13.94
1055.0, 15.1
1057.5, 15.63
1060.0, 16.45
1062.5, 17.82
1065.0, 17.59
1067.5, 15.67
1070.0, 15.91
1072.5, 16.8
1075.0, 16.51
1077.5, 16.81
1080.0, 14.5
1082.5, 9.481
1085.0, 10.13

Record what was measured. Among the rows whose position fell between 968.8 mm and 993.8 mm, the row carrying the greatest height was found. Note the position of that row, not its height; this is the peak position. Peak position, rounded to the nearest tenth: 990.0 mm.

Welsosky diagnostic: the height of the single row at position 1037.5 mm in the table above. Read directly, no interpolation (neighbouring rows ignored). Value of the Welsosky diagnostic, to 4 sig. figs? 14.19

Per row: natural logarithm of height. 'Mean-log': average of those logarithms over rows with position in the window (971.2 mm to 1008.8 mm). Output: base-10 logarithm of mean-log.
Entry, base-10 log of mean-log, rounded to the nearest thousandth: 0.443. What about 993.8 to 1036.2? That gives 0.439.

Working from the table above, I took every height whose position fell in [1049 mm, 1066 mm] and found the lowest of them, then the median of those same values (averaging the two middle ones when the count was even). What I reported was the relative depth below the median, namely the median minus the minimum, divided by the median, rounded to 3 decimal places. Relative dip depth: 0.137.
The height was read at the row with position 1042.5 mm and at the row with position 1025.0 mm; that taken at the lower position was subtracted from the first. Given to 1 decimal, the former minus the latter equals 3.3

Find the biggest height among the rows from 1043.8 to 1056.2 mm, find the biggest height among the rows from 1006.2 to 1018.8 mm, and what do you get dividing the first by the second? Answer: 1.107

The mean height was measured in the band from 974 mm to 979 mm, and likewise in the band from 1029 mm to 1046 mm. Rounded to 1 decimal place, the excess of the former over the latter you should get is -0.9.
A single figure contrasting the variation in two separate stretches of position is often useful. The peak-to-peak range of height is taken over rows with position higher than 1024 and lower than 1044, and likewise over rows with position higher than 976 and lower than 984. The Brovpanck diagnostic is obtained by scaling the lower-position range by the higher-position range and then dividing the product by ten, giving 0.60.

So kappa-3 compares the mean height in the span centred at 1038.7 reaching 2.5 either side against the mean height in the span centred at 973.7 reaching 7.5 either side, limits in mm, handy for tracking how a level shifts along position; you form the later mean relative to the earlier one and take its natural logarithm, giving -0.11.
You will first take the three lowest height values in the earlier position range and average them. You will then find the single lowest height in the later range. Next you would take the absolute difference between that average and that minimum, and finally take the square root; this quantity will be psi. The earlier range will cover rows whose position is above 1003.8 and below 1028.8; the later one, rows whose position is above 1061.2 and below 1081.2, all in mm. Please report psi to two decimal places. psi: 0.59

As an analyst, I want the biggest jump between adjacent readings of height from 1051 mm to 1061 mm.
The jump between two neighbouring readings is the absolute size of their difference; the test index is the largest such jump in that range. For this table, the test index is 1.2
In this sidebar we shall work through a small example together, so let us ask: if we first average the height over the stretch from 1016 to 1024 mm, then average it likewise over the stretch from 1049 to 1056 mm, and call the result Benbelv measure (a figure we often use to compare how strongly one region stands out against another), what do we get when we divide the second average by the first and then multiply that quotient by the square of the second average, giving 226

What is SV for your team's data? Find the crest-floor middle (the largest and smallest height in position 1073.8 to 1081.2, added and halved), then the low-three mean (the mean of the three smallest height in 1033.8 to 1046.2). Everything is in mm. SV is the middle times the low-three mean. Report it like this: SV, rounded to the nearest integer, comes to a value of 227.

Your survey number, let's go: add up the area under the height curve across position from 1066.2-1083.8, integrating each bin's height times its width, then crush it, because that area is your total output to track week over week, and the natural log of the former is 5.58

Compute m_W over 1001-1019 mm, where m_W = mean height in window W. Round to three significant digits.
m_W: 16.0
